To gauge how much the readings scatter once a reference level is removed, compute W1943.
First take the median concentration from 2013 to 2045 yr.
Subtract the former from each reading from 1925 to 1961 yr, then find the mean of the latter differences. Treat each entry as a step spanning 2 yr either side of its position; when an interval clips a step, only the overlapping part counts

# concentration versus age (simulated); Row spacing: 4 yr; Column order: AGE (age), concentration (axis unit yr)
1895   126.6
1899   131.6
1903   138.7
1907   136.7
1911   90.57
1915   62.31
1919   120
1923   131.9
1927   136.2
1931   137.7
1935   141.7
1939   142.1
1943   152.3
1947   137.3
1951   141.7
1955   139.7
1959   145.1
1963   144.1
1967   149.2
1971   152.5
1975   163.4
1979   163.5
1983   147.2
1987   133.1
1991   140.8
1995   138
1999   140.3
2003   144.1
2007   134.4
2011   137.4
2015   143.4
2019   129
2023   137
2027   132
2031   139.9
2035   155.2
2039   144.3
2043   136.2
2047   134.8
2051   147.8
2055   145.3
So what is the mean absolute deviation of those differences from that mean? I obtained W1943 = 3.4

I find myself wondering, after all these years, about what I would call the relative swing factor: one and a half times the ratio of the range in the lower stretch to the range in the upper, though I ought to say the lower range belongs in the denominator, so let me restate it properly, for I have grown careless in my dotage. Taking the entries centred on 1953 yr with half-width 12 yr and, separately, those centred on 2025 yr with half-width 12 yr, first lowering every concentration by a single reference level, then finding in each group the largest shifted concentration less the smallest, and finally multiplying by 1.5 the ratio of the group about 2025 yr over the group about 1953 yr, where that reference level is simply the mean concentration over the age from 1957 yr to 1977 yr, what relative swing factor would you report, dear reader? 2.6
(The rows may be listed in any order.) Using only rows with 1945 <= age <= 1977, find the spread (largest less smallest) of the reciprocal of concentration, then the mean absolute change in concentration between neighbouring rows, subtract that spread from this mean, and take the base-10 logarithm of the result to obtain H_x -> 0.66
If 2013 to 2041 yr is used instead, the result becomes 1.01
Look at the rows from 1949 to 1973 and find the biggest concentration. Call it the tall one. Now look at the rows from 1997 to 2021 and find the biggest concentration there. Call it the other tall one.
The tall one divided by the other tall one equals 1.06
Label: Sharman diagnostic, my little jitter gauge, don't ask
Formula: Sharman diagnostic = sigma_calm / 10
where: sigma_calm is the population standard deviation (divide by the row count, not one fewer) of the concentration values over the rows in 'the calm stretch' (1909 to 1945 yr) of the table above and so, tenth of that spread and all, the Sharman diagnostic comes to 2.74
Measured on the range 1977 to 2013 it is 0.86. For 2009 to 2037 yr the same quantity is 0.79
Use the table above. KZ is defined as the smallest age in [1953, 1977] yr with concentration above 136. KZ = 1955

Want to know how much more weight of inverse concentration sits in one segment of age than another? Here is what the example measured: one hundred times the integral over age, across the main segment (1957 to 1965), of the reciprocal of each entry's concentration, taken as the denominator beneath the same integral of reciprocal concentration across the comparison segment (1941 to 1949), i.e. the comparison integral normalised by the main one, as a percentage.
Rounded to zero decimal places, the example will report 100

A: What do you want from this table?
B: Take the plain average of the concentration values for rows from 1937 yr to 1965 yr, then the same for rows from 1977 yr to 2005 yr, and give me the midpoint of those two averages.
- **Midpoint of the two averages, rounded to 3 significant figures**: 144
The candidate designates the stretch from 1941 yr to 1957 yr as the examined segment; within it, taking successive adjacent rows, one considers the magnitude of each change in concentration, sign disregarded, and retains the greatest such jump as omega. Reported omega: 15.0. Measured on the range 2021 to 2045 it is 15.3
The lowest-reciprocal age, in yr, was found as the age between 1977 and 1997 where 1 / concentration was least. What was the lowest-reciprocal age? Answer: 1979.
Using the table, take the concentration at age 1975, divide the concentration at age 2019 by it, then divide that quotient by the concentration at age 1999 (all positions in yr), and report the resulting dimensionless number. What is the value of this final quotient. 0.0056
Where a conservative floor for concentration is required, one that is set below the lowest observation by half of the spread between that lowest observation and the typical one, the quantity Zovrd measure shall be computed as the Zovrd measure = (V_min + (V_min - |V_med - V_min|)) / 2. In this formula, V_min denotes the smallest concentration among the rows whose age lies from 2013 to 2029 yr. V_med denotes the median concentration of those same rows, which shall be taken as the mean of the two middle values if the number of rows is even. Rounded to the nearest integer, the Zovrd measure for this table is 126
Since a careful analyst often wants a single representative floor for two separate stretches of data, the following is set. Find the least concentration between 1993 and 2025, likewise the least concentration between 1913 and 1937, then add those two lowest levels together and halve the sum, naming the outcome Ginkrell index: 96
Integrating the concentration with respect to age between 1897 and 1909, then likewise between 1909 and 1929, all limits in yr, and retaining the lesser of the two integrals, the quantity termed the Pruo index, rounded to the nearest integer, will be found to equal 1628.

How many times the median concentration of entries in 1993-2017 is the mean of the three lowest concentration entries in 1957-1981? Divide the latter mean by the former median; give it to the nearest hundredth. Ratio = 1.05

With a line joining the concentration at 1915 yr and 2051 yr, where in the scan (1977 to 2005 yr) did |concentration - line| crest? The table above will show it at 1979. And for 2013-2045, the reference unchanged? 2015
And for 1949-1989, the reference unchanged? 1975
